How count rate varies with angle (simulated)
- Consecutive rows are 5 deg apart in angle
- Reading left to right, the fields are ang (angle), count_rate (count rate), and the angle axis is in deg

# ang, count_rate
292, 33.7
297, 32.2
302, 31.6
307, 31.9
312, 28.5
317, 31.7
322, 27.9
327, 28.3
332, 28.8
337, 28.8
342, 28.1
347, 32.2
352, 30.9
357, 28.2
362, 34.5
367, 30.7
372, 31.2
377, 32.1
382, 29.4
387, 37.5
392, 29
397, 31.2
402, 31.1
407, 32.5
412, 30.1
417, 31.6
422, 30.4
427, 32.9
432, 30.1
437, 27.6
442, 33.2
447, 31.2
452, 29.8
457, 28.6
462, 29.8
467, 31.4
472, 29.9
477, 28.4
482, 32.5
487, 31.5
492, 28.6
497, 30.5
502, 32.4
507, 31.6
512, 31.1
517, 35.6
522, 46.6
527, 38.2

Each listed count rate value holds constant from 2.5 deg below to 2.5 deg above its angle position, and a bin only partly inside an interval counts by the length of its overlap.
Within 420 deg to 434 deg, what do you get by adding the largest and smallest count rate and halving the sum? 31.5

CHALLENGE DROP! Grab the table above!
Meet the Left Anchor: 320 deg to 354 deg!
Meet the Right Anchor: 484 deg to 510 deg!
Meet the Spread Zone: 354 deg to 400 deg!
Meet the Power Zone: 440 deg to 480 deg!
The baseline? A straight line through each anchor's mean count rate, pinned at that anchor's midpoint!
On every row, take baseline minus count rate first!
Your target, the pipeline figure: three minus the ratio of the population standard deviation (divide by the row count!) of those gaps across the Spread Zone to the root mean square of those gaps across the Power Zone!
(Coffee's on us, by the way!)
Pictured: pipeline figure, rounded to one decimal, 1.3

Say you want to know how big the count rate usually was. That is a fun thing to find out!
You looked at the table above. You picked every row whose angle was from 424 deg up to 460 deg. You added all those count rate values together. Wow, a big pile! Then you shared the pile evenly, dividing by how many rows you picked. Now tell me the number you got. 30.5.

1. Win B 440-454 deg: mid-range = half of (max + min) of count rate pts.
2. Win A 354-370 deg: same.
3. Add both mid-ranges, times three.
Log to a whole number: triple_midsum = 189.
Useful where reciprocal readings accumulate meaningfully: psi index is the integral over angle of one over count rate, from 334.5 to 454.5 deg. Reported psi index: 3.9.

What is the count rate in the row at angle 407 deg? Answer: 32.5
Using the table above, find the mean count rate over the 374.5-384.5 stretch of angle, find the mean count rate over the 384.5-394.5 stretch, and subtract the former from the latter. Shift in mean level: 2.5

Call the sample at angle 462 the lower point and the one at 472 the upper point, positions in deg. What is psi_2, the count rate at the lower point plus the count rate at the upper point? 59.7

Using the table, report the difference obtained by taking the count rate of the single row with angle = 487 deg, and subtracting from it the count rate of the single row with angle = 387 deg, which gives -6.0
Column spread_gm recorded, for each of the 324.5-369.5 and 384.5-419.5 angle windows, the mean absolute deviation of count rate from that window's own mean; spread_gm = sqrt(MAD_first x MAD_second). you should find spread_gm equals 1.80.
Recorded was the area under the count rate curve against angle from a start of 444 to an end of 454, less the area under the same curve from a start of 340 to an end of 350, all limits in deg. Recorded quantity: 4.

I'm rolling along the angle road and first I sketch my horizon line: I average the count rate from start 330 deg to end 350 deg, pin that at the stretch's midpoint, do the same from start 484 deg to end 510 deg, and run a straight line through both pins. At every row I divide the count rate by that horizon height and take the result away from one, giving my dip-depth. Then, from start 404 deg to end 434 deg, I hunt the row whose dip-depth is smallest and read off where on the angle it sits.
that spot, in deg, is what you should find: 427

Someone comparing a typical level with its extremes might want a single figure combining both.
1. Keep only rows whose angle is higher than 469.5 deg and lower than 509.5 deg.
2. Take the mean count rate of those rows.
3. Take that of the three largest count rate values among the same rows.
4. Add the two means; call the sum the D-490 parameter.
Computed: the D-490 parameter 63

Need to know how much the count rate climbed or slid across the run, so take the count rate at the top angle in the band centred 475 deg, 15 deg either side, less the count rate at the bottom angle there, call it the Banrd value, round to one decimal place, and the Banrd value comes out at 1.7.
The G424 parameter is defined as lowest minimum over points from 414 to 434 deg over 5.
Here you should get 6.02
